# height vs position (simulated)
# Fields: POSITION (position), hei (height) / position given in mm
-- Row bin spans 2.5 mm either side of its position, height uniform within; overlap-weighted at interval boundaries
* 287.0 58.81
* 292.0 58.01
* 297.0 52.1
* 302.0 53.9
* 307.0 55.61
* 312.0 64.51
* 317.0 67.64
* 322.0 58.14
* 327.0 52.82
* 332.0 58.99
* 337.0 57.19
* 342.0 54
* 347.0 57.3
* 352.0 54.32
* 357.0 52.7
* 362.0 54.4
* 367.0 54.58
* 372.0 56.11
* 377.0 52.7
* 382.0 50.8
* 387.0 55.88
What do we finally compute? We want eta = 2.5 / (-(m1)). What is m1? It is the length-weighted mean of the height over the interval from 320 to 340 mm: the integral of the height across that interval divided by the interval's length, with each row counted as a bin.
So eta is -0.0441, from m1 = 56.7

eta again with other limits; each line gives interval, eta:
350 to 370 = -0.0463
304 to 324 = -0.0407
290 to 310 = -0.0454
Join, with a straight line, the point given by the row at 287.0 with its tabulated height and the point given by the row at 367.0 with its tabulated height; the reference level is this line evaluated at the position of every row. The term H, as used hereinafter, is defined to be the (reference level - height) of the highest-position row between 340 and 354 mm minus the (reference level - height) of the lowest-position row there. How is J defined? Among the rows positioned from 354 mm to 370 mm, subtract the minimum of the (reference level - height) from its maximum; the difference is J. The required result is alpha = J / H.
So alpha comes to -2.8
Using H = -0.8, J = 2.4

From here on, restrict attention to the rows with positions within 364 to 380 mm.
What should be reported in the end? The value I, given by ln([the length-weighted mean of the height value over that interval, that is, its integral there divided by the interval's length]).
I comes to 4.00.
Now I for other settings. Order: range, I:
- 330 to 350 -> 4.04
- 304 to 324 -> 4.12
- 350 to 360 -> 3.98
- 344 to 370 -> 4.00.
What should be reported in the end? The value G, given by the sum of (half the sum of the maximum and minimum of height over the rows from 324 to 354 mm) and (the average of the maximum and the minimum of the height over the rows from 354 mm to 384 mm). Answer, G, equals 109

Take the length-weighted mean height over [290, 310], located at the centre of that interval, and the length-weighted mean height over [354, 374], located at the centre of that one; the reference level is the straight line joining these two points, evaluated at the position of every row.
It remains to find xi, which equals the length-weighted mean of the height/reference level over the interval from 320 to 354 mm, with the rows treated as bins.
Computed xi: 1.03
